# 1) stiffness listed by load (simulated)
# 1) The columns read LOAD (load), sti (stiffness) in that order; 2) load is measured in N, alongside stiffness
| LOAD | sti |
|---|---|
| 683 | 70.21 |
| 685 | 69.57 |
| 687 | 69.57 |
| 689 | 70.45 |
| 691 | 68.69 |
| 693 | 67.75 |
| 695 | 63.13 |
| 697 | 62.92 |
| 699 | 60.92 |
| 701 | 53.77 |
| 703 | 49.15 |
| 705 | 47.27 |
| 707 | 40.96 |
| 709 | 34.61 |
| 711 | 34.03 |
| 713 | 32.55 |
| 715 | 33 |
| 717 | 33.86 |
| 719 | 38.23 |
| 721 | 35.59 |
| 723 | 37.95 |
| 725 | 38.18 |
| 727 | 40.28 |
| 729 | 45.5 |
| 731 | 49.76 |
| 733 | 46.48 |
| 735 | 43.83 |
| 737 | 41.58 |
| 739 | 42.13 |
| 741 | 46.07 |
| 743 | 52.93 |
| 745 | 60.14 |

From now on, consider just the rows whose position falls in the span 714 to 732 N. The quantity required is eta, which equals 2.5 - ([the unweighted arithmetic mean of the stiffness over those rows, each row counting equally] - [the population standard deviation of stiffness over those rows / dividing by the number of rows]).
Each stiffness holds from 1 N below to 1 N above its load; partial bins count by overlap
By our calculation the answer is -31.5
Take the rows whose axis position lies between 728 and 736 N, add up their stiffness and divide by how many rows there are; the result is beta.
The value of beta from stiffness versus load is 46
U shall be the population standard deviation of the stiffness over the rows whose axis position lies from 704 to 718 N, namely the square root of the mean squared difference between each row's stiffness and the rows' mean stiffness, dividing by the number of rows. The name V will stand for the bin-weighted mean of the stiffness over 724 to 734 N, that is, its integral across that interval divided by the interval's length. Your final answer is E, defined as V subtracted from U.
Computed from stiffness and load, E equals -39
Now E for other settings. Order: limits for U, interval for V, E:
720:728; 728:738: -44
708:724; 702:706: -46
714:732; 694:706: -51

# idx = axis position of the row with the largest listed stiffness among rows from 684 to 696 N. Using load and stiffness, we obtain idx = 689 N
